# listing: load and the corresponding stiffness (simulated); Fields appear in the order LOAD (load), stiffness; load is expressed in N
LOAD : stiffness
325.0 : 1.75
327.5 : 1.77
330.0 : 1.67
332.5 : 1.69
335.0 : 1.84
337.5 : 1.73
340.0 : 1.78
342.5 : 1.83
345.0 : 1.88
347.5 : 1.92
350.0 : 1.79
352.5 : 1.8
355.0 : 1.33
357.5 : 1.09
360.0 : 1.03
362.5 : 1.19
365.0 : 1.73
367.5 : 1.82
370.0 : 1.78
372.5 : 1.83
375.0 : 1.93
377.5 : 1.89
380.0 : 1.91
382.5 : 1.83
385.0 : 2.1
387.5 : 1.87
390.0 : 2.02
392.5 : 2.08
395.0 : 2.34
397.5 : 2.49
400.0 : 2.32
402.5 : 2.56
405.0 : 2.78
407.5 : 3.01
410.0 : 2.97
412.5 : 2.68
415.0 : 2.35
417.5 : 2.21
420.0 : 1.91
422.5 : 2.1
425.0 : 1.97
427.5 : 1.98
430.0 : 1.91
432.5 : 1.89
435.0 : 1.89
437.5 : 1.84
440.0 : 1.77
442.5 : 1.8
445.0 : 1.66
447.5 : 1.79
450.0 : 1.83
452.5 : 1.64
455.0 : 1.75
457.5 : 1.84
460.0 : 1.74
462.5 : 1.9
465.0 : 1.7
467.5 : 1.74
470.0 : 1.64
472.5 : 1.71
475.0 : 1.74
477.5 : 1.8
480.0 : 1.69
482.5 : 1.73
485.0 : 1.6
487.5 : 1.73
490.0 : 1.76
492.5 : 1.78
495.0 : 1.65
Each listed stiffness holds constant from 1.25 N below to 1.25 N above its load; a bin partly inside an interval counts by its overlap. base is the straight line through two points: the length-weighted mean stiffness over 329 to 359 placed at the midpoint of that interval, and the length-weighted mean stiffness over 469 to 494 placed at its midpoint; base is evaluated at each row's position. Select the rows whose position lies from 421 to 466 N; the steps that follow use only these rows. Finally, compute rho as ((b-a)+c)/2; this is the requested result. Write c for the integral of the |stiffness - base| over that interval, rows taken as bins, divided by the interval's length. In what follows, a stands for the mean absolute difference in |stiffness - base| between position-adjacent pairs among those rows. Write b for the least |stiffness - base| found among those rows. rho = 0.045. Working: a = 0.06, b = 0.01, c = 0.14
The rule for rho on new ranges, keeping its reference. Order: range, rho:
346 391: 0.075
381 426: 0.270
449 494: -0.001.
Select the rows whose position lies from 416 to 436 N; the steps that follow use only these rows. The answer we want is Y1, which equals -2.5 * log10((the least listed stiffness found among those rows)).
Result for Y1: -0.69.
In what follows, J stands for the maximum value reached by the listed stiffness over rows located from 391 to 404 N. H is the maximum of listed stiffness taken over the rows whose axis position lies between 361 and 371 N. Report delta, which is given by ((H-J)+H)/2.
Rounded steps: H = 1.82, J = 2.56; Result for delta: 0.54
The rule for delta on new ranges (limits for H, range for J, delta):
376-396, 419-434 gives 1.29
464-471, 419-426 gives 0.69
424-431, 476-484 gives 1.08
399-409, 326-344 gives 2.09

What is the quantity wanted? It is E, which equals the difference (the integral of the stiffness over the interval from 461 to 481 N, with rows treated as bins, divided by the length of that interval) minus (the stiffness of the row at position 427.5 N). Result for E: -0.24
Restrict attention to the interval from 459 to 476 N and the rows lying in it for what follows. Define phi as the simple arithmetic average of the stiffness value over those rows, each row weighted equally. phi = 1.74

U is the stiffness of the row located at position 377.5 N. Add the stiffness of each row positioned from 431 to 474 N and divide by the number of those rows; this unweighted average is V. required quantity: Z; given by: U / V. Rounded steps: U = 1.89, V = 1.77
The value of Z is 1.07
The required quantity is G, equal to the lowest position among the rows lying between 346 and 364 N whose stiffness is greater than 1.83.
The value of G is 347.5 N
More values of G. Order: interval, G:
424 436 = 425.0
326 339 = 335.0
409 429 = 410.0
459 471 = 462.5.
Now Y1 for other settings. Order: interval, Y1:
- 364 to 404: -0.60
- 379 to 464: -0.54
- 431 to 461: -0.54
